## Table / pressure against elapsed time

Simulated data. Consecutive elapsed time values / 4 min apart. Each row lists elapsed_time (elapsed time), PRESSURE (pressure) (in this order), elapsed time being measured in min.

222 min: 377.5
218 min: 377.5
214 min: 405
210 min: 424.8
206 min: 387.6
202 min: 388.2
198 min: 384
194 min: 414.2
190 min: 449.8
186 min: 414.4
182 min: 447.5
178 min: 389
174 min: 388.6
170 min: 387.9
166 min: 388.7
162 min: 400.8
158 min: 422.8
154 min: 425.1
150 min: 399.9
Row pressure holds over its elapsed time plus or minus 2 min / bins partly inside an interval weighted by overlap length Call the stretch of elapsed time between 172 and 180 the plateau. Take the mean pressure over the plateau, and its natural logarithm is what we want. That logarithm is 5.96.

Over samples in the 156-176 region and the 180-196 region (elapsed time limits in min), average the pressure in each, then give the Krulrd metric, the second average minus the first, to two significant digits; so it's 34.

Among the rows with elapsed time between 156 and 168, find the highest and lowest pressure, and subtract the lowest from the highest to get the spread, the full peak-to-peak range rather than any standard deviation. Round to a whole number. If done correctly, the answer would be 34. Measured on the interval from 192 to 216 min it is 41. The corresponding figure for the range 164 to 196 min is 62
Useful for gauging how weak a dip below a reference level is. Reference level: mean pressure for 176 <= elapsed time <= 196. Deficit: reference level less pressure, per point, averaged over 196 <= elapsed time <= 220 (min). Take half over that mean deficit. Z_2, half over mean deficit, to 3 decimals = 0.018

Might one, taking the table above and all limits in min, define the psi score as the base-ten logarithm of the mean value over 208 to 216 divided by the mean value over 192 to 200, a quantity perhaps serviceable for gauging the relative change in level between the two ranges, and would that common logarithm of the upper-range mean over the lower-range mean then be 0.017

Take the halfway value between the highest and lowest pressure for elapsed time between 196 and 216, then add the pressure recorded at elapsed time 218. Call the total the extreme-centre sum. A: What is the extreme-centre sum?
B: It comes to 782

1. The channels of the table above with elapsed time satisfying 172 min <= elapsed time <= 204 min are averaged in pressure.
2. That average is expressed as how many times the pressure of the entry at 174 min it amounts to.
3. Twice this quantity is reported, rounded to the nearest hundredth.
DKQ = 2.11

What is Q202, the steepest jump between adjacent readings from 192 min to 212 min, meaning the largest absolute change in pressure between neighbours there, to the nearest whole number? 37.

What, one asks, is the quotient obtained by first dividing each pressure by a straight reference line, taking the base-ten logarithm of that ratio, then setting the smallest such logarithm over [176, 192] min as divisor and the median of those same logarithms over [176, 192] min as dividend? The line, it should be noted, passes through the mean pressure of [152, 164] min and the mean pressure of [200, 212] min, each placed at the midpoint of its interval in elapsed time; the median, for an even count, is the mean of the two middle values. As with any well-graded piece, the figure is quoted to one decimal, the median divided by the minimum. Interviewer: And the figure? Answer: -1.1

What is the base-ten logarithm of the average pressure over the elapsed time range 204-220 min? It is 2.60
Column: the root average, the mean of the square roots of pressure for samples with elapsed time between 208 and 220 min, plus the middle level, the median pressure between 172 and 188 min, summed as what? 422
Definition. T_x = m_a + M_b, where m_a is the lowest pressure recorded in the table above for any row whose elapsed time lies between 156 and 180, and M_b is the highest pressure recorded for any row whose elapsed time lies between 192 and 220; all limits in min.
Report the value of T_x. 813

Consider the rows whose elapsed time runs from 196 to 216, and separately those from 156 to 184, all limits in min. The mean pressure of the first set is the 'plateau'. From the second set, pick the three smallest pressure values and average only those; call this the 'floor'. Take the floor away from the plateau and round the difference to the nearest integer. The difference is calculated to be 10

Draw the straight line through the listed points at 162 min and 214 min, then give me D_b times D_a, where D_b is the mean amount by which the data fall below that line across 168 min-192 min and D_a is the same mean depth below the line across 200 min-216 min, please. -33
